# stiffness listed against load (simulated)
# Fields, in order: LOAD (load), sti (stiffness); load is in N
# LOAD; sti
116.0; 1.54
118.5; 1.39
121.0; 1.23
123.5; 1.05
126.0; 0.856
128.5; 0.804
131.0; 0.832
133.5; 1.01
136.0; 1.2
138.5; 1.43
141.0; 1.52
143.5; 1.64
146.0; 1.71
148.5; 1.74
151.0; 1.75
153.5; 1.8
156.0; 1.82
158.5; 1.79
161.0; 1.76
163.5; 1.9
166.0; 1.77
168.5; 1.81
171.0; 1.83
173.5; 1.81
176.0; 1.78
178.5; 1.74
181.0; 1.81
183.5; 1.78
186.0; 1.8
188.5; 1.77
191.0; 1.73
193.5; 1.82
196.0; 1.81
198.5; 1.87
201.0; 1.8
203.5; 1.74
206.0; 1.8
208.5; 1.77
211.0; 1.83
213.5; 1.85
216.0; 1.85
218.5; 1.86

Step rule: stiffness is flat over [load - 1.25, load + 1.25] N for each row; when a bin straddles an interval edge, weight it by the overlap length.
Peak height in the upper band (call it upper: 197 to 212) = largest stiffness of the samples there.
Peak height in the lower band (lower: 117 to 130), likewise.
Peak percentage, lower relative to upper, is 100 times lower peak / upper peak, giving 74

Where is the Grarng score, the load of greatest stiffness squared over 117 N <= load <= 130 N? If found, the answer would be 118.5 N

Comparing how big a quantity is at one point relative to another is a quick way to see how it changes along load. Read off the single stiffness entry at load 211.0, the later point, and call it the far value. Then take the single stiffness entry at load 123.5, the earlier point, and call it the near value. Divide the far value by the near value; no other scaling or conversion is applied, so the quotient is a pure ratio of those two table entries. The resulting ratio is 1.74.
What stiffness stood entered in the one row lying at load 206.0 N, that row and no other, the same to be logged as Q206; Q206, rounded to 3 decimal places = 1.800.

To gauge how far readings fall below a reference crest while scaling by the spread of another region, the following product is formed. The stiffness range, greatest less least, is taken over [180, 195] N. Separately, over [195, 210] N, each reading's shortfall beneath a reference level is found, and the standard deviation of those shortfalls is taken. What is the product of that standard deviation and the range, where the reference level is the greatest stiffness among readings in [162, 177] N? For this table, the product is 0.004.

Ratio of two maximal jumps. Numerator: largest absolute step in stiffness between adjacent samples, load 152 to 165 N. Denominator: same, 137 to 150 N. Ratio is 1.2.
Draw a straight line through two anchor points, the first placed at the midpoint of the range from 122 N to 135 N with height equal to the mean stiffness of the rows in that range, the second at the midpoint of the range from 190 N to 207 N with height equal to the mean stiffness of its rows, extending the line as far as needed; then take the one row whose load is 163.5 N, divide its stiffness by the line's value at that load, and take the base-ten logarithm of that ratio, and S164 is 0.15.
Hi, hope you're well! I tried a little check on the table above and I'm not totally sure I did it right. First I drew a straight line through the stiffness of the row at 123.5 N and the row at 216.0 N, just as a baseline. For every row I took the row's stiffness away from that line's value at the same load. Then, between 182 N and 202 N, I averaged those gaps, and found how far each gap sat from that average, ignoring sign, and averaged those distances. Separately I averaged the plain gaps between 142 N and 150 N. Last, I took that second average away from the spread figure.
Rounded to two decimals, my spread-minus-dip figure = 0.49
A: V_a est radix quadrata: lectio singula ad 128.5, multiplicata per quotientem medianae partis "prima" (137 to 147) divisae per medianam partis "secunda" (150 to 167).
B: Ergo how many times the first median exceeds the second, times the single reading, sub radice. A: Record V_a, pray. 0.84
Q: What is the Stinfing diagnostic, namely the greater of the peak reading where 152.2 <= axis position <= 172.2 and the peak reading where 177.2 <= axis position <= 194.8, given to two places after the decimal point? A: 1.90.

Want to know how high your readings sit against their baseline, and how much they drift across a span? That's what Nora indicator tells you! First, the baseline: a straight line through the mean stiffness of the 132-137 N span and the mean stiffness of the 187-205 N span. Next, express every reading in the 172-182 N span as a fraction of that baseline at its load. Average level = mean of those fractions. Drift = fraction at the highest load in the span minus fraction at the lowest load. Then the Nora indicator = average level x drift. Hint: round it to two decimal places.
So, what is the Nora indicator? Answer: -0.07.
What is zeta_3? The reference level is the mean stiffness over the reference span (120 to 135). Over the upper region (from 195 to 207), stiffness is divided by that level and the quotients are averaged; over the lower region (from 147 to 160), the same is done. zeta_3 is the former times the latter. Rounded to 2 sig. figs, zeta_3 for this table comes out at 3.5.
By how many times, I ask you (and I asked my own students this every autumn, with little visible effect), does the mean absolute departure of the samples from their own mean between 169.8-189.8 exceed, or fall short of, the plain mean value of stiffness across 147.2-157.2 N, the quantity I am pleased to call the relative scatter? 0.013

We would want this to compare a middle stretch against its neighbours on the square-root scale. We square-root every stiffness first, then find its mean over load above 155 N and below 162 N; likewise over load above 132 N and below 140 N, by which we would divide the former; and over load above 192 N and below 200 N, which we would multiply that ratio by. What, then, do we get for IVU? 1.649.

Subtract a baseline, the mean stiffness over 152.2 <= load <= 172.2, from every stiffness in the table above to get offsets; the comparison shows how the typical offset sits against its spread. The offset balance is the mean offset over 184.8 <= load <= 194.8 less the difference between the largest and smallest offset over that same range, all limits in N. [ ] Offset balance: -0.12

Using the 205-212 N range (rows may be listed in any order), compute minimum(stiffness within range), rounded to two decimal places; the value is 1.77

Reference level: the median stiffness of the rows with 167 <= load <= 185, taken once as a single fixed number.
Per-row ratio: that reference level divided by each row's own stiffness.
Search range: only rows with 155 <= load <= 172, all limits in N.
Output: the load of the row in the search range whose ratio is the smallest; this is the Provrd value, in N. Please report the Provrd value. 163.5 N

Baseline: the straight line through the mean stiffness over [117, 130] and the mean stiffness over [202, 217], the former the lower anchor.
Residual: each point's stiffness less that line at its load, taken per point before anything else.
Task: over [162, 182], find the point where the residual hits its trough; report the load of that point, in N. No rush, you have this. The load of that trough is 178.5 N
